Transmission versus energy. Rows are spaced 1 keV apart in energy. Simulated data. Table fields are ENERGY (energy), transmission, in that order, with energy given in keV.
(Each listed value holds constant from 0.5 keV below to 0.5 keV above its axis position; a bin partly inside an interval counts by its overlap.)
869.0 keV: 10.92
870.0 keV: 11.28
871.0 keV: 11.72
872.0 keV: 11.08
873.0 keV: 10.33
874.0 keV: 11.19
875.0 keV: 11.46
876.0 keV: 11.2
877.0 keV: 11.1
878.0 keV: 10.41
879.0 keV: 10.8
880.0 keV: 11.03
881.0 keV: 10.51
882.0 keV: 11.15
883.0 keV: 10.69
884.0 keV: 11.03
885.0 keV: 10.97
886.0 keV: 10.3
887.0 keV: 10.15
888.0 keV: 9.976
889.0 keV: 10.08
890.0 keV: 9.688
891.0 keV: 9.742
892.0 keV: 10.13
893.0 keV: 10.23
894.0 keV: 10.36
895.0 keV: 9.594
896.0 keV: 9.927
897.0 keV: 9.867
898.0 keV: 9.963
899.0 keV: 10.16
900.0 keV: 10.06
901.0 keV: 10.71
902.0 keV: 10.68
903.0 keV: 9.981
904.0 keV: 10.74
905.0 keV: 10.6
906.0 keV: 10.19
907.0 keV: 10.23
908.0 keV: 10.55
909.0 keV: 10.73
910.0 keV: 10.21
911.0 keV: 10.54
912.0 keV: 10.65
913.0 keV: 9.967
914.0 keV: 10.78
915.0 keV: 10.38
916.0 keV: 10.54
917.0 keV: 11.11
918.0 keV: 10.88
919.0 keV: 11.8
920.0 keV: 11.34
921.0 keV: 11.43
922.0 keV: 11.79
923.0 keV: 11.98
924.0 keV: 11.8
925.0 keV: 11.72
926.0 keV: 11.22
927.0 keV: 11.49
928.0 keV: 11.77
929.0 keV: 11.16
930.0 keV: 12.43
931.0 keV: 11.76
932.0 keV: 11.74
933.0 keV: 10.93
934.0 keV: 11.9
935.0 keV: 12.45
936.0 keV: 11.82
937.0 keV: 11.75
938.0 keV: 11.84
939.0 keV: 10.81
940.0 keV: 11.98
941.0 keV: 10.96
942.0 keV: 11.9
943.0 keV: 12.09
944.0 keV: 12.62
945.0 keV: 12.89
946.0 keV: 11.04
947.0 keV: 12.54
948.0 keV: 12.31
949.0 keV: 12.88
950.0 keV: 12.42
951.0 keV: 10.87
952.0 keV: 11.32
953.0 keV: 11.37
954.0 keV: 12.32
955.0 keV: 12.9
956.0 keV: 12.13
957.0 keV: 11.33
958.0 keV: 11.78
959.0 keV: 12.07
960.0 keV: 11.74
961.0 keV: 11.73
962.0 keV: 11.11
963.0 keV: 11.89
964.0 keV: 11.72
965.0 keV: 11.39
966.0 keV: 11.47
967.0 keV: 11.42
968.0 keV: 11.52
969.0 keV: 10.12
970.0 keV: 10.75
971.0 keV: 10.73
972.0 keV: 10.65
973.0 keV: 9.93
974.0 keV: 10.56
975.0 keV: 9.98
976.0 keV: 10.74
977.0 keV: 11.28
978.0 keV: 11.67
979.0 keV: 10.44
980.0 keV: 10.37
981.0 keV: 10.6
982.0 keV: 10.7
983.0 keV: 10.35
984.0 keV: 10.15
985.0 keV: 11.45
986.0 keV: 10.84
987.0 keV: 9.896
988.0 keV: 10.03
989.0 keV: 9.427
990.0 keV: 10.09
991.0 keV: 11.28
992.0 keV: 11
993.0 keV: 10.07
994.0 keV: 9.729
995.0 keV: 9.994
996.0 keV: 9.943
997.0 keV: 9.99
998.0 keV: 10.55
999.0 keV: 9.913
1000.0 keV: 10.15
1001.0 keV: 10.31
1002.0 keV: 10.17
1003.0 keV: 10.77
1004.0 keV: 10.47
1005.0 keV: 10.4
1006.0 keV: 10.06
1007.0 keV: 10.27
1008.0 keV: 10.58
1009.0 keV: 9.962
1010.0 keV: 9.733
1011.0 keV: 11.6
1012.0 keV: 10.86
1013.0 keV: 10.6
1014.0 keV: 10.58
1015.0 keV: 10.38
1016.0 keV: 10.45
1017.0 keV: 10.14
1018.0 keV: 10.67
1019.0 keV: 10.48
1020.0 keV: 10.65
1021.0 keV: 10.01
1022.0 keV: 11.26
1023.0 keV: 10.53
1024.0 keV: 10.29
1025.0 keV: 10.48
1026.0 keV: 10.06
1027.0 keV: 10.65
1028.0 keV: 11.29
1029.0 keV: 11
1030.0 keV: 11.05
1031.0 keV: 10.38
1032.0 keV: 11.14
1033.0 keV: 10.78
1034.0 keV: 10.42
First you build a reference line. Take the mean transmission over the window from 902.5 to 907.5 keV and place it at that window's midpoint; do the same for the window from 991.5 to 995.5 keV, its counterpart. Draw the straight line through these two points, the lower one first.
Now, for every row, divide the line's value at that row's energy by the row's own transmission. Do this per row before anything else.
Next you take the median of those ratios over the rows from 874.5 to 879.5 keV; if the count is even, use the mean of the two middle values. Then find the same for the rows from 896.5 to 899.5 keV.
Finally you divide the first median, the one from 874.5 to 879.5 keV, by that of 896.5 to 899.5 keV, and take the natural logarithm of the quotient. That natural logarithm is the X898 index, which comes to -0.10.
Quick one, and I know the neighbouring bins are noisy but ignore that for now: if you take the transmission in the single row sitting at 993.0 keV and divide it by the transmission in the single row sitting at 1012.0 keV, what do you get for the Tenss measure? 0.93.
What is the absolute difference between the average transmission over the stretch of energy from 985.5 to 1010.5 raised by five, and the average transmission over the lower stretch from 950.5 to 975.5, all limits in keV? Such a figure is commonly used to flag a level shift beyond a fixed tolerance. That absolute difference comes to 3.9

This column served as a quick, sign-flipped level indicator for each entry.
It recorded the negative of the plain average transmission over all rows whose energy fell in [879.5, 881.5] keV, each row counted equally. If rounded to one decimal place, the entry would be -10.8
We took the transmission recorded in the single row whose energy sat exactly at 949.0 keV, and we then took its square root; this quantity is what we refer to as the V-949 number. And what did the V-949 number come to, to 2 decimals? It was 3.59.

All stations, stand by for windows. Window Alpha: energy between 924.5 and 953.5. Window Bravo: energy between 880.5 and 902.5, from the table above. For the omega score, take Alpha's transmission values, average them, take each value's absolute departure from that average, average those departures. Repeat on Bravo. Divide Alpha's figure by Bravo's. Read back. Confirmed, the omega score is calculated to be 1.3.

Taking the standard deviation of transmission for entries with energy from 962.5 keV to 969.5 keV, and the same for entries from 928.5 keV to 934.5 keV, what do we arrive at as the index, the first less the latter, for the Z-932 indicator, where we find 0.04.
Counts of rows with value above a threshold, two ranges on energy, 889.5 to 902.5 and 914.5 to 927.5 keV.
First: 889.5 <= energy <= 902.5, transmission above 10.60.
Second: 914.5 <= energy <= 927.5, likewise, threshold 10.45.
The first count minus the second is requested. -10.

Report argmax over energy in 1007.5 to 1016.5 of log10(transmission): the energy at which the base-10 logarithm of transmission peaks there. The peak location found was 1011.0 keV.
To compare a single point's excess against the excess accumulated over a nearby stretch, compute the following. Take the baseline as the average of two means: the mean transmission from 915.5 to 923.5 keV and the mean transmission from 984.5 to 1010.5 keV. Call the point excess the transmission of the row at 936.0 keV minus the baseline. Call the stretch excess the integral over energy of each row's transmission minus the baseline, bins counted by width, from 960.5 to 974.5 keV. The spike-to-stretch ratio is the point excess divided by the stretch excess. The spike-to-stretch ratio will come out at 0.28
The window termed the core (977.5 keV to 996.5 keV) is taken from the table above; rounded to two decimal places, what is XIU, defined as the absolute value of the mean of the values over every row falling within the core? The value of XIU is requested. 10.42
